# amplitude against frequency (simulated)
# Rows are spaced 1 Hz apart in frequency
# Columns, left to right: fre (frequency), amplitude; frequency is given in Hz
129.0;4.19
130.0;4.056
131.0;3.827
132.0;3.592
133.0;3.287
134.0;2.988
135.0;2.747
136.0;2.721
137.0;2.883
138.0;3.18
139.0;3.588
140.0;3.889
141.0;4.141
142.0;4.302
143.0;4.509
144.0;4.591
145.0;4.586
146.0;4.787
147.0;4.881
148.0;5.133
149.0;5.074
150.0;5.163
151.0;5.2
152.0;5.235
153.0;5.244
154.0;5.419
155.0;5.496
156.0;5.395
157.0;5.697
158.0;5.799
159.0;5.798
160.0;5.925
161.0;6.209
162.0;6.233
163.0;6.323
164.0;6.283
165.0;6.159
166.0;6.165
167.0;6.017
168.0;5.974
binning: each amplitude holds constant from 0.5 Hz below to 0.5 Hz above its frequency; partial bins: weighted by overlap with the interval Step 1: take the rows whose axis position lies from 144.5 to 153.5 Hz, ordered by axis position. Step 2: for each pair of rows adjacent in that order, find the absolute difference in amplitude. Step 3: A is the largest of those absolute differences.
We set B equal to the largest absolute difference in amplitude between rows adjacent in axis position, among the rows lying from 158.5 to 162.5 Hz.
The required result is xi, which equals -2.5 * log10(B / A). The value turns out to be -0.1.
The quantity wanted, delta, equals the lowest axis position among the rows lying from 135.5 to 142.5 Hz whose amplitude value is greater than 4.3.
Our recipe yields 142.0 Hz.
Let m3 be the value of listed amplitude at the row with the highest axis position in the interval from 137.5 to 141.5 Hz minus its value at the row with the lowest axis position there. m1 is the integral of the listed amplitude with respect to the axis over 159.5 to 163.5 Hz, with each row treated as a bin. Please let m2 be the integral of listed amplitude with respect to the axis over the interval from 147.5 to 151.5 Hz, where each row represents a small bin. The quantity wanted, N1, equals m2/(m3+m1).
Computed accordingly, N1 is 0.80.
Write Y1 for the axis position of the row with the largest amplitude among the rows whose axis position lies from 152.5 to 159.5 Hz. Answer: 158.0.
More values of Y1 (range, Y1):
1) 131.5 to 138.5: 132.0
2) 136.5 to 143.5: 143.0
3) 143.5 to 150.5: 150.0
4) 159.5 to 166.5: 163.0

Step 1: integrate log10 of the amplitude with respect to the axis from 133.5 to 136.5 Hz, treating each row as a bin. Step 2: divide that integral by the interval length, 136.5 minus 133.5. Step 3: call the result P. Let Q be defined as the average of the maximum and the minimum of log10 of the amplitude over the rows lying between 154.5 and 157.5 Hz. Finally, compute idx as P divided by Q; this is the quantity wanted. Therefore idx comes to 0.60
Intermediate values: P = 0.4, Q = 0.744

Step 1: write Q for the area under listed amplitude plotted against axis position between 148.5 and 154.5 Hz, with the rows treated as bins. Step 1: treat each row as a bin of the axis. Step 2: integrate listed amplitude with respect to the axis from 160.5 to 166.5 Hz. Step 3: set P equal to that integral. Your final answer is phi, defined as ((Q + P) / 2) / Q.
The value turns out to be 1.10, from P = 37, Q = 31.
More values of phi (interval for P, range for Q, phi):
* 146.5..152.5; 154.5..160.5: 0.95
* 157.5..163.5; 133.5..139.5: 1.50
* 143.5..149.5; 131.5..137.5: 1.30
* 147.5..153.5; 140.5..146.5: 1.08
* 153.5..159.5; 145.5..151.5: 1.06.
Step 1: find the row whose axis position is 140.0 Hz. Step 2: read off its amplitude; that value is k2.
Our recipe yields 3.889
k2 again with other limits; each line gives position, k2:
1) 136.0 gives 2.721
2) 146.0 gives 4.787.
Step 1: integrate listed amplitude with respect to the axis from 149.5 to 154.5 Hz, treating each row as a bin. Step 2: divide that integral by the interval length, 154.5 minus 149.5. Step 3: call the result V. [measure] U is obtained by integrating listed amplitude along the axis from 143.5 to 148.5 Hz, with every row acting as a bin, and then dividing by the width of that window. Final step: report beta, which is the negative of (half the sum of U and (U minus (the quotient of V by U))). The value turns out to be -4.2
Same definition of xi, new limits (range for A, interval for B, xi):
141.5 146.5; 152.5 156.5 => 0.2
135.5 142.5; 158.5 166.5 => 0.4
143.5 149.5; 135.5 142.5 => -0.5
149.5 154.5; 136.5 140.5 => -0.9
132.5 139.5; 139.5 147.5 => 0.5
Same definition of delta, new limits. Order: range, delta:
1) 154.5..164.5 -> 155.0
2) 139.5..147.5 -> 142.0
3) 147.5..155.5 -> 148.0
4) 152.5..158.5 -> 153.0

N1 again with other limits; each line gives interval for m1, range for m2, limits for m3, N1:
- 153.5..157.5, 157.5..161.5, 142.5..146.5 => 1.06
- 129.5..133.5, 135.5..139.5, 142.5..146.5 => 0.82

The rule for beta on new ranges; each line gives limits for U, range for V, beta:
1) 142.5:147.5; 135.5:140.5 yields -4.3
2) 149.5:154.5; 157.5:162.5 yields -4.7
